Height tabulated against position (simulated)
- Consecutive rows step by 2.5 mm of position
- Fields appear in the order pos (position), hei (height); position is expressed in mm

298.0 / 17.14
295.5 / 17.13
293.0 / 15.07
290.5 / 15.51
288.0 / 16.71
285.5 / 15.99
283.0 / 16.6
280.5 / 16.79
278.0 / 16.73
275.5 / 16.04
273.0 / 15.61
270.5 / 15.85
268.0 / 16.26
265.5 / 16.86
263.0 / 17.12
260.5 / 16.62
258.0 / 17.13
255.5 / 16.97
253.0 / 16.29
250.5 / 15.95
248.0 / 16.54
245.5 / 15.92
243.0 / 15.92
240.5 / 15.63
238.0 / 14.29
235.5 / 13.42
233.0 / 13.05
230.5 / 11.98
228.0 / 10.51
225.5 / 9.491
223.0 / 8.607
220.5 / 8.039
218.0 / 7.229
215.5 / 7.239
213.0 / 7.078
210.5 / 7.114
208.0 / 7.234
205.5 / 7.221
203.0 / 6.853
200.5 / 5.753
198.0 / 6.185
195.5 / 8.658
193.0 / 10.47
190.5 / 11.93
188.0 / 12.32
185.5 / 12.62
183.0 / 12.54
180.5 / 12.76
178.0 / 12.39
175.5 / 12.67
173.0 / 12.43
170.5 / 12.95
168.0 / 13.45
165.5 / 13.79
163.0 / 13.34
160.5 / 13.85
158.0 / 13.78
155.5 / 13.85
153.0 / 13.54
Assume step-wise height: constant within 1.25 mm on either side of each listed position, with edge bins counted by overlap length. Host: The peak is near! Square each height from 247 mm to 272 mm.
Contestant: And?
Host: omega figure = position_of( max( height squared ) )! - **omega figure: 258.0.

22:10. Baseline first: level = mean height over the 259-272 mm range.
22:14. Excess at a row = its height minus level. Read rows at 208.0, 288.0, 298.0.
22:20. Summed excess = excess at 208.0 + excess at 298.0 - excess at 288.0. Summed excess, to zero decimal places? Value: -9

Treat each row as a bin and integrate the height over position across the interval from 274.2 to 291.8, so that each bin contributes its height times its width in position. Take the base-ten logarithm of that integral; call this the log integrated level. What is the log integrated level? 2.46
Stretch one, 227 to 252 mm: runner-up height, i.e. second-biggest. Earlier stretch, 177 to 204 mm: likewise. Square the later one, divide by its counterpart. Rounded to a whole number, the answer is 20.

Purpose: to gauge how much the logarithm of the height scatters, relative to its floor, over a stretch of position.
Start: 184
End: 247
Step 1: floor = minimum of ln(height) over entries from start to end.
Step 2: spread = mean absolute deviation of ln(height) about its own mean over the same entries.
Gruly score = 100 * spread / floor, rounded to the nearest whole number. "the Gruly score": 16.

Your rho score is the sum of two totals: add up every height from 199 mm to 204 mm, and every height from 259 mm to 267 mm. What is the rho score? 63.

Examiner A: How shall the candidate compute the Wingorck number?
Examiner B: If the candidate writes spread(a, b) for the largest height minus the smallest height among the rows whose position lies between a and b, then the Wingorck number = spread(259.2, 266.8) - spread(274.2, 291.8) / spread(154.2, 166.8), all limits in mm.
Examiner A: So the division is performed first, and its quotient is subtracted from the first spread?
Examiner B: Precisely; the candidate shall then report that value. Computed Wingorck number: -2.0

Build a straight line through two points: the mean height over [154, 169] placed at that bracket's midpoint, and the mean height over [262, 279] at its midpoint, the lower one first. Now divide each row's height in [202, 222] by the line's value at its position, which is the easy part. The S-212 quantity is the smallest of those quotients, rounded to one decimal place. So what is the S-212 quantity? 0.5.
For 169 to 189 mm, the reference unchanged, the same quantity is 0.9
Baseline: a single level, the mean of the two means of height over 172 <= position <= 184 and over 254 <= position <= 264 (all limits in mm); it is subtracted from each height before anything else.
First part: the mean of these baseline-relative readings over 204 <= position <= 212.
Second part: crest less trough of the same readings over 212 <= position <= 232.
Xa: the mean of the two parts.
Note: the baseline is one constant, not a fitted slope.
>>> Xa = -1.3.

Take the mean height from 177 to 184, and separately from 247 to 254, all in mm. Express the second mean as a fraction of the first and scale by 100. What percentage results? 129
